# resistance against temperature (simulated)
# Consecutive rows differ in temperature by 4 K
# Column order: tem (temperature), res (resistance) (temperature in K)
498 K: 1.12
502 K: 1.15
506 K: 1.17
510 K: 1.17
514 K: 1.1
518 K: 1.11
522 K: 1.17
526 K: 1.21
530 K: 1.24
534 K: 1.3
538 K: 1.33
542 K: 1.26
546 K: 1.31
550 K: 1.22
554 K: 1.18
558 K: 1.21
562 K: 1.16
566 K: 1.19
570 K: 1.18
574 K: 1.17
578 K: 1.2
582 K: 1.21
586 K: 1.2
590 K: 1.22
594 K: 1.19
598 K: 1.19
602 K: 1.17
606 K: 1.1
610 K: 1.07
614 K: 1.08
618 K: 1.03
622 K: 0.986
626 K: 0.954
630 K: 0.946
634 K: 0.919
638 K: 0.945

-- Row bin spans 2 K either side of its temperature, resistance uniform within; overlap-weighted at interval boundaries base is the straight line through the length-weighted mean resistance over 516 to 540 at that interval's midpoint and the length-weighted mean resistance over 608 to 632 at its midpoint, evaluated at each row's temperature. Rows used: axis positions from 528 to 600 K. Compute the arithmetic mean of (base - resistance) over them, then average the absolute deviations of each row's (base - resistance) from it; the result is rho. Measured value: 0.037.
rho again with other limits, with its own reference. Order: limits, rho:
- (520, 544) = 0.059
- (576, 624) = 0.043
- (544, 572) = 0.023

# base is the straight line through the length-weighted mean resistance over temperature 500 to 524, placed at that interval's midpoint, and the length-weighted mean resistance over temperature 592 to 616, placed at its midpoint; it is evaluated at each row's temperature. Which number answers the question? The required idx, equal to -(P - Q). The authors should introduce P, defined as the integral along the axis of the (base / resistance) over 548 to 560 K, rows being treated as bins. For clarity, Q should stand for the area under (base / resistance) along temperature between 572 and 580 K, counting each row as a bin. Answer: -4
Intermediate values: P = 11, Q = 7.7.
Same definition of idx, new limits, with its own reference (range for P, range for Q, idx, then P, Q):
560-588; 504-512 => -19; 27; 7.8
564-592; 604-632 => 4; 27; 31.0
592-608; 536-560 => 6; 16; 21.9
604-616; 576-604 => 14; 13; 26.6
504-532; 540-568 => -1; 27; 26.2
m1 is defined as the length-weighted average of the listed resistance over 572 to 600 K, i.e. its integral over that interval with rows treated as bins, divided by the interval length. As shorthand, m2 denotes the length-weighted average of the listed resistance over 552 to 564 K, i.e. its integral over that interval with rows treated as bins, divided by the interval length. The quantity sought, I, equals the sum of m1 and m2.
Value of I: 2.38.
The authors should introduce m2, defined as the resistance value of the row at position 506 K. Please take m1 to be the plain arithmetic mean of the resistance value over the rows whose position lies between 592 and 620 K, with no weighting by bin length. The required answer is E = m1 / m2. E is 0.96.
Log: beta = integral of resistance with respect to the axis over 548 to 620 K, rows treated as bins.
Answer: 84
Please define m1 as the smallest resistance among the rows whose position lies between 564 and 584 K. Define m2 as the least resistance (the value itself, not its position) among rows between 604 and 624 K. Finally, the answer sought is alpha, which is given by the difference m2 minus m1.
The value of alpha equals -0.184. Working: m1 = 1.17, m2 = 0.986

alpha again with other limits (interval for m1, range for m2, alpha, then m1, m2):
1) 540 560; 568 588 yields -0.010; 1.18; 1.17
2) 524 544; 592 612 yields -0.140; 1.21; 1.07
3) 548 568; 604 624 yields -0.174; 1.16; 0.986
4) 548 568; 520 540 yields 0.010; 1.16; 1.17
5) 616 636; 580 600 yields 0.271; 0.919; 1.19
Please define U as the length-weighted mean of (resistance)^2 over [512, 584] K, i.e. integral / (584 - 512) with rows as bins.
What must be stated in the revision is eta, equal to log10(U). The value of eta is 0.165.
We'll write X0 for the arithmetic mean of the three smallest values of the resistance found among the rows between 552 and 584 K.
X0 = 1.17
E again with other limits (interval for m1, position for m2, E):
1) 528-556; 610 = 1.18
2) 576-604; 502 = 1.04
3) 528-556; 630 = 1.33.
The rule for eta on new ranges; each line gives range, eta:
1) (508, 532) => 0.135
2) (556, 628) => 0.116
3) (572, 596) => 0.157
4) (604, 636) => 0.011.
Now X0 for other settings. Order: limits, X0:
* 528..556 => 1.21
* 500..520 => 1.12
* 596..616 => 1.08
